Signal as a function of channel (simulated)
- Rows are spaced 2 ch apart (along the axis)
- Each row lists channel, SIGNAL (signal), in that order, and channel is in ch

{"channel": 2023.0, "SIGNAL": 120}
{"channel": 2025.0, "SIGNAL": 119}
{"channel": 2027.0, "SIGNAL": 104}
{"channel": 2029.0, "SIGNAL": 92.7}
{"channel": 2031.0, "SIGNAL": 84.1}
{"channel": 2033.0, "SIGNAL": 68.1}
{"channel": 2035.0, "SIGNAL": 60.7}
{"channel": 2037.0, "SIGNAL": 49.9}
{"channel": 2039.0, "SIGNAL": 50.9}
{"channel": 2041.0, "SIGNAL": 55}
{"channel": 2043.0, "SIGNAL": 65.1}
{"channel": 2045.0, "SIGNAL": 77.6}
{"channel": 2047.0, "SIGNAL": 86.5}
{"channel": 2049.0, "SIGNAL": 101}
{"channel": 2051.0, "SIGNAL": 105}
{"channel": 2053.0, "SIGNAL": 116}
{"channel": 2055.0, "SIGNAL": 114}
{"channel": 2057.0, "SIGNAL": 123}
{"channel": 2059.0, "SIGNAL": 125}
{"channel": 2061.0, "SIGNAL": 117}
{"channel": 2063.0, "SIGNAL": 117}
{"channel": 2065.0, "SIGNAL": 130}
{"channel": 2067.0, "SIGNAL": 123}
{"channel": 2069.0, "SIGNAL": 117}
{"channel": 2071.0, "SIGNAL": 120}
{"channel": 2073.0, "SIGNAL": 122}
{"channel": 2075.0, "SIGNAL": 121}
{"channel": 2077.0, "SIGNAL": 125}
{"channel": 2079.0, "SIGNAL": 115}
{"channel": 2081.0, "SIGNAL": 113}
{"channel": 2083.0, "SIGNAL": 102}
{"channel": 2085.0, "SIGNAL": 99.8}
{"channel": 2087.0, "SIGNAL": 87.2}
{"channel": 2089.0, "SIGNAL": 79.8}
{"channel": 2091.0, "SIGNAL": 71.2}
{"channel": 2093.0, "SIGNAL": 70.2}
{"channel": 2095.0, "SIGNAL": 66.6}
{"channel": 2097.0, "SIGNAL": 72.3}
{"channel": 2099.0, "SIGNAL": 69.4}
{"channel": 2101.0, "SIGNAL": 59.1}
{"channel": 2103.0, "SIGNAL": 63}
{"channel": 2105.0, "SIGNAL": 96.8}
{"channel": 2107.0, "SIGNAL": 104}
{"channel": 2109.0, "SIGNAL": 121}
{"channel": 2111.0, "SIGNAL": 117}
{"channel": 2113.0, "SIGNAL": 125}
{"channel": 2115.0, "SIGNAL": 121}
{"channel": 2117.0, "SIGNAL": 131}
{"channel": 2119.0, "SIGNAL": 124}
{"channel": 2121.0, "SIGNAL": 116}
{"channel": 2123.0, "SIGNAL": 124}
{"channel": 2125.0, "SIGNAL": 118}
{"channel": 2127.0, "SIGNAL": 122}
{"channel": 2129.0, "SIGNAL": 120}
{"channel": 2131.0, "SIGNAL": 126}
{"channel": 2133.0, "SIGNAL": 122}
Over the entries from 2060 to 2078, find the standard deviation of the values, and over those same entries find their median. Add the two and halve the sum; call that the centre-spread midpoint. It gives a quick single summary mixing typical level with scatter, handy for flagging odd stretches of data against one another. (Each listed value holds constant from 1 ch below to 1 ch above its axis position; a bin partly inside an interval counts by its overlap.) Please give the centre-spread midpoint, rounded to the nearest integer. 63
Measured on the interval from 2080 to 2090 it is 56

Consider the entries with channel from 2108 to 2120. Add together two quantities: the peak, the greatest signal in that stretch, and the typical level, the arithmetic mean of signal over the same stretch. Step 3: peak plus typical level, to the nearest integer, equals 254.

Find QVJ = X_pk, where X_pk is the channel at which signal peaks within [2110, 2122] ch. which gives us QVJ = 2117.0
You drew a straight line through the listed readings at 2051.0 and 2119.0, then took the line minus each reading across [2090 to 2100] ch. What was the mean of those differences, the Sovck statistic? 47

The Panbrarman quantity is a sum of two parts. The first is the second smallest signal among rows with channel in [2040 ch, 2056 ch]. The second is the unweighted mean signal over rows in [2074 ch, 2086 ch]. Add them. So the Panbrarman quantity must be 178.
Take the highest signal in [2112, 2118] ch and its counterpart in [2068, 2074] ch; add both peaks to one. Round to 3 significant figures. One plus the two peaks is 254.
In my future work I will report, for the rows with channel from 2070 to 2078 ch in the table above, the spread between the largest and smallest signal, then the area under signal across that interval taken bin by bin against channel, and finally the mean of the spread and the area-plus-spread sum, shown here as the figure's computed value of 493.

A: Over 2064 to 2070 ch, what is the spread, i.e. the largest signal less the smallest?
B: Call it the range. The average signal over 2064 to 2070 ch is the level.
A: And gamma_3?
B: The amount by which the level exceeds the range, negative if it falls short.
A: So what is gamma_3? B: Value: 110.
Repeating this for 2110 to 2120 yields 110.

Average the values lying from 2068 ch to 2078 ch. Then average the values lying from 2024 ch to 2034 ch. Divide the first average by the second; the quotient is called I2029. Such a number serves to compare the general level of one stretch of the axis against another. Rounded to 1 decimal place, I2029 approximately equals 1.3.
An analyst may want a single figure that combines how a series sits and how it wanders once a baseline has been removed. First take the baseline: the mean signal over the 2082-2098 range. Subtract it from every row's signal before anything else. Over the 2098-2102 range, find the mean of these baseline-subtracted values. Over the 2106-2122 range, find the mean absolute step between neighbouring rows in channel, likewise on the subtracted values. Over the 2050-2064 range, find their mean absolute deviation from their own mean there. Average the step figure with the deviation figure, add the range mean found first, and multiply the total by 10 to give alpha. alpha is -106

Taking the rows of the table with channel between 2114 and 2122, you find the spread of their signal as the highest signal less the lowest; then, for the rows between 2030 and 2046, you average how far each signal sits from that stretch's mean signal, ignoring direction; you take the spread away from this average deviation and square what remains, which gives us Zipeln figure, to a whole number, 27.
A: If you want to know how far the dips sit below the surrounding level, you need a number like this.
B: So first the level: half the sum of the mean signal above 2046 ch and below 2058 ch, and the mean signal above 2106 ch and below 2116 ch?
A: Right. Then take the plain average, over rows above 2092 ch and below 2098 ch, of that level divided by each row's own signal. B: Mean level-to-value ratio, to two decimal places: 1.62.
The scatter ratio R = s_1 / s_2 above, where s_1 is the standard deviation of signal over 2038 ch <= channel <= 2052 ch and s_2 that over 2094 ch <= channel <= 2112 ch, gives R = 0.9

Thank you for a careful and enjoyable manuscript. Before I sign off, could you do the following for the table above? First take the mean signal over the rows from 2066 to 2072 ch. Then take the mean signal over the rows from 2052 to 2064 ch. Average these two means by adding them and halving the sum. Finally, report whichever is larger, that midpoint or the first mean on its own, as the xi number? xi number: 120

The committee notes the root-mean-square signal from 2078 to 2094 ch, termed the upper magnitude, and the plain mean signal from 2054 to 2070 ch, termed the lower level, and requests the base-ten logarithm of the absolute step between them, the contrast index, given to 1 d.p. 1.4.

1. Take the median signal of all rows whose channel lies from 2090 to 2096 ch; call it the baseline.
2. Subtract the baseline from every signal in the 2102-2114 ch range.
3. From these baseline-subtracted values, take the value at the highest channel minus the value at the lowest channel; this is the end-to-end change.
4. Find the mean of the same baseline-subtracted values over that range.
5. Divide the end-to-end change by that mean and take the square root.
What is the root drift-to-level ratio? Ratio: 1.3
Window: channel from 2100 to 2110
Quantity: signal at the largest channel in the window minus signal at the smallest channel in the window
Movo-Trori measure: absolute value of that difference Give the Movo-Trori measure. 62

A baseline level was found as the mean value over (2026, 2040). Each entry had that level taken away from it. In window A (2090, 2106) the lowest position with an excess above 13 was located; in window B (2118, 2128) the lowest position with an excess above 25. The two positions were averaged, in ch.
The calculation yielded 2112 ch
